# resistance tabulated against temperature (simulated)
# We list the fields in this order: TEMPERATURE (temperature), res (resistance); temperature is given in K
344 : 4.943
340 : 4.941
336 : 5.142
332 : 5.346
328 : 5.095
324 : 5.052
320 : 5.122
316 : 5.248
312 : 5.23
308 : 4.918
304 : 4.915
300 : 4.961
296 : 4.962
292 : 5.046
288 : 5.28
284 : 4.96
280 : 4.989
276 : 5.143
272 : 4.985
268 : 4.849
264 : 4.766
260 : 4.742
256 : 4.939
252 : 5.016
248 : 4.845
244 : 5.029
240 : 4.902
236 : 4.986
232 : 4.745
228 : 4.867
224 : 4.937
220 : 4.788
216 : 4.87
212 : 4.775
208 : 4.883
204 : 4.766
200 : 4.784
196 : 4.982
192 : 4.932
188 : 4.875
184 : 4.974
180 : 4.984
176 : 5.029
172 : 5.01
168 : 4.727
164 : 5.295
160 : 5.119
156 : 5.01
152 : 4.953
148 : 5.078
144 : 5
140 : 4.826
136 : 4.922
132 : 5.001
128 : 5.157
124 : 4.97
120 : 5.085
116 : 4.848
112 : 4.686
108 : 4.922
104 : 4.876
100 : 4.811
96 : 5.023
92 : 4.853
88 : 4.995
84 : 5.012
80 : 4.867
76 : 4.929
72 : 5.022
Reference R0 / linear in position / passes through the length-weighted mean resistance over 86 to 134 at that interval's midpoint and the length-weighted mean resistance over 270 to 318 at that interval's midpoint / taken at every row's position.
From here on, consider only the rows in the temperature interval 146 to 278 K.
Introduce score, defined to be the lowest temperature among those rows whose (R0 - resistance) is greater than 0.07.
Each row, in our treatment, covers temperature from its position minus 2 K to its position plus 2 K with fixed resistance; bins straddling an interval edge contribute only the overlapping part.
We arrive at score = 168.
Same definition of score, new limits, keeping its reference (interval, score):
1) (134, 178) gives 140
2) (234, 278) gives 240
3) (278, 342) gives 284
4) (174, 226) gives 188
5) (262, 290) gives 264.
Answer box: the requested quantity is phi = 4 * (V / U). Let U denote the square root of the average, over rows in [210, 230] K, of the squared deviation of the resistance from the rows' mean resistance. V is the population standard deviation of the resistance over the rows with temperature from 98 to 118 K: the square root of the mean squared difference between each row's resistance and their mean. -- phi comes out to 5.4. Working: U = 0.059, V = 0.08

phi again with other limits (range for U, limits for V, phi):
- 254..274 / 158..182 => 7.2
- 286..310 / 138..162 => 3.0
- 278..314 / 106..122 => 4.5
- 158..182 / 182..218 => 1.8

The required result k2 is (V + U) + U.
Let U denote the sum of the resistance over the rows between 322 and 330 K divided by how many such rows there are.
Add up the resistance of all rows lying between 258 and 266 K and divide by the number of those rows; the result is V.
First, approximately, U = 5.07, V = 4.75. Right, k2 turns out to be 14.9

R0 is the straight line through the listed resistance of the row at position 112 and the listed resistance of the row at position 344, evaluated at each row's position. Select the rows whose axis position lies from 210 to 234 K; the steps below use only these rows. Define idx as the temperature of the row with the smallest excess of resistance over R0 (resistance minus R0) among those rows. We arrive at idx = 232 K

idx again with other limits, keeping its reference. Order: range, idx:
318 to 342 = 340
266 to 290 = 268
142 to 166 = 152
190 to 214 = 204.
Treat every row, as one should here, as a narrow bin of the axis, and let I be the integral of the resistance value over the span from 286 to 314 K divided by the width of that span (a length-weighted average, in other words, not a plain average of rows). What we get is 5.04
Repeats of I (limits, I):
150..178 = 5.02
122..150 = 4.99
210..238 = 4.85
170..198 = 4.97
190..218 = 4.86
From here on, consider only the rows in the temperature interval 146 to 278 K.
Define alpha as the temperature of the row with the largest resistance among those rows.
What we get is 164 K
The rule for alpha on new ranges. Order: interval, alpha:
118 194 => 164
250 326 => 288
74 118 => 96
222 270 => 244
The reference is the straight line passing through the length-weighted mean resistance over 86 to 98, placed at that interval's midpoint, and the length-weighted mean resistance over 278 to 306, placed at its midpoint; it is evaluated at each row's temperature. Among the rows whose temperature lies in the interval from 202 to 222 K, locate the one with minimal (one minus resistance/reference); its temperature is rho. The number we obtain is 208 K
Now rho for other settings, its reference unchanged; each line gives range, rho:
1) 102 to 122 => 120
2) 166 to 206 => 176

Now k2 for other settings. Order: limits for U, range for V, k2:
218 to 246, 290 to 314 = 14.8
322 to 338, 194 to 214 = 15.2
